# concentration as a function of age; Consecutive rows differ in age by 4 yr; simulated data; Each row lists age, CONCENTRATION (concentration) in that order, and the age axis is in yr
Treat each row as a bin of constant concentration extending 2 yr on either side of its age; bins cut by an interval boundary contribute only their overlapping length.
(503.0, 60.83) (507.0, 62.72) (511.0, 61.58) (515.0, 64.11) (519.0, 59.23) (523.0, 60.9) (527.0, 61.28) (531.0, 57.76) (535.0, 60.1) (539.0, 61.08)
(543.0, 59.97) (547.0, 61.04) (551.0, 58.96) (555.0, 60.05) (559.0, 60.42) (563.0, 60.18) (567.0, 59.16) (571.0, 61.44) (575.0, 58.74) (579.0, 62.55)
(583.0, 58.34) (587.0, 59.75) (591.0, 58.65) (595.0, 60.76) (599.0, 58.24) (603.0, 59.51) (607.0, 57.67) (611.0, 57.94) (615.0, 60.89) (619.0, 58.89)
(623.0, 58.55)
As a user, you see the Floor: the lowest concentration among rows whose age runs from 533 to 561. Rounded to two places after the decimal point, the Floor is 58.96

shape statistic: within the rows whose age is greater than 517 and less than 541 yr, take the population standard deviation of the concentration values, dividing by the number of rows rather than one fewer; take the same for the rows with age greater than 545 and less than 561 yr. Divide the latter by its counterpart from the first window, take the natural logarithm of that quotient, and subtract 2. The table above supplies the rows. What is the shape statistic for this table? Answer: -2.49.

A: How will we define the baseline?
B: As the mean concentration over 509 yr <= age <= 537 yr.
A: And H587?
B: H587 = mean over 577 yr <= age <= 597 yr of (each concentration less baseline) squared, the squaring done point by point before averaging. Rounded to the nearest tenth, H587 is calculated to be 2.8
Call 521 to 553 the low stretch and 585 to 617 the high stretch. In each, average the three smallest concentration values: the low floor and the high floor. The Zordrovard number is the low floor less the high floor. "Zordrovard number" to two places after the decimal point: 0.95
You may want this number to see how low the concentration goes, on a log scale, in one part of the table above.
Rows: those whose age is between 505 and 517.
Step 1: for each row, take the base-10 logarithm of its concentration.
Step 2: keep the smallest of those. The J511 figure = 1.79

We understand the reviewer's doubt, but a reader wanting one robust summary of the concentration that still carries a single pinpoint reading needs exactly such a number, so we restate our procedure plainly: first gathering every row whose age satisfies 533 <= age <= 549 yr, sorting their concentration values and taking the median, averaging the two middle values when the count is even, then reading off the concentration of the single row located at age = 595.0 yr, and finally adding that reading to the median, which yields 121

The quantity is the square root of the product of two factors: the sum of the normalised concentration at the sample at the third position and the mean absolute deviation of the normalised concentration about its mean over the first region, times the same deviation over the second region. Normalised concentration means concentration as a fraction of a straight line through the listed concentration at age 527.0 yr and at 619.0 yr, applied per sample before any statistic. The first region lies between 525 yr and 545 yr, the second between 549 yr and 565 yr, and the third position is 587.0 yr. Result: 0.096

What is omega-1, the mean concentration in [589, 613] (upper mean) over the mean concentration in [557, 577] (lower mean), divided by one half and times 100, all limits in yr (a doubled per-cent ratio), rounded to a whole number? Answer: 196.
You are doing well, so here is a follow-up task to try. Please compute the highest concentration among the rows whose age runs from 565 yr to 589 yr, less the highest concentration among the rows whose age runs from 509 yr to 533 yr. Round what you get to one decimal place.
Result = -1.6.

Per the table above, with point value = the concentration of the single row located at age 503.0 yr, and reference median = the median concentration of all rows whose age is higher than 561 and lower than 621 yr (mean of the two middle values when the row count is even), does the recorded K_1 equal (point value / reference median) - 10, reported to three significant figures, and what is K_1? -8.97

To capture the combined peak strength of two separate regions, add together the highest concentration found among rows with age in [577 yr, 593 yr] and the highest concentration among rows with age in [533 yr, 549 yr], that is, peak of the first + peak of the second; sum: 124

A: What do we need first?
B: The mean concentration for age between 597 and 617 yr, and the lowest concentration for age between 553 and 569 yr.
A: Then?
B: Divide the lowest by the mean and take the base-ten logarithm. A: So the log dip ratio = 0.002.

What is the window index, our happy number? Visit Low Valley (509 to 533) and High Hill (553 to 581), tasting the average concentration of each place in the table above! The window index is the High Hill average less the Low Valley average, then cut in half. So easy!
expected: -0.22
